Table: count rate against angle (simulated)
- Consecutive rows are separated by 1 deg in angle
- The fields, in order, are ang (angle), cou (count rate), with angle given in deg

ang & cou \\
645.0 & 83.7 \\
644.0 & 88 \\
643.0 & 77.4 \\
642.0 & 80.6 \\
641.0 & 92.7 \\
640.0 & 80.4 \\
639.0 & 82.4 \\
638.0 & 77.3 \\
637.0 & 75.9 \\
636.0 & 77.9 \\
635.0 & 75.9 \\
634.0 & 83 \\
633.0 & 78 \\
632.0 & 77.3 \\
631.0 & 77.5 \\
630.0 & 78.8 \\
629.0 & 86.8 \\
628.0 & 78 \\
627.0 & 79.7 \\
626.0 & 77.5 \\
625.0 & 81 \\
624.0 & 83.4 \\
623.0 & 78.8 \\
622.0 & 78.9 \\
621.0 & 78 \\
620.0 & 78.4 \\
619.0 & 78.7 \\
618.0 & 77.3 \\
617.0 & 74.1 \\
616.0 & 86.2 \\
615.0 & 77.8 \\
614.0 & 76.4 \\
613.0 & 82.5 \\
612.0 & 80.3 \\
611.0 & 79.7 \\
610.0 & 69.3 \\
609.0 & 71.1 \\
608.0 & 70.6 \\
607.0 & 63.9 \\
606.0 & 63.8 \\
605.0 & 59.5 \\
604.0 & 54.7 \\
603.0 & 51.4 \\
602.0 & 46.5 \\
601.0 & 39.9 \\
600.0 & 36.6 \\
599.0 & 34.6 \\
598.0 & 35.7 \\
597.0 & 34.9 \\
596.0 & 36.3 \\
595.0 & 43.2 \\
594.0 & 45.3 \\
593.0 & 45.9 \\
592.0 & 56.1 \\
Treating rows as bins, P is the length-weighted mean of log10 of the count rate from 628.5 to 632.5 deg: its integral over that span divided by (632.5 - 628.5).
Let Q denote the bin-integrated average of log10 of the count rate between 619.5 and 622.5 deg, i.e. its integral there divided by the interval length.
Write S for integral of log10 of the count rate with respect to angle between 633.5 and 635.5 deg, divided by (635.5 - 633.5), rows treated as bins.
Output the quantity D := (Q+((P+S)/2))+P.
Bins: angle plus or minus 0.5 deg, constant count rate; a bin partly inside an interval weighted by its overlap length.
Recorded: 5.70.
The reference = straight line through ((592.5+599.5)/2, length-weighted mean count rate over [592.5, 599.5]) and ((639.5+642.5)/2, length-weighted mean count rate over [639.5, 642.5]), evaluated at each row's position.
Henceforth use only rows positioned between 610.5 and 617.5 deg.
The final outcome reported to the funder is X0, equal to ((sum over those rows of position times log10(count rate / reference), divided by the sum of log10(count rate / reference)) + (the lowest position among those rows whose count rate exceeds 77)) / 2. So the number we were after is 612.4 deg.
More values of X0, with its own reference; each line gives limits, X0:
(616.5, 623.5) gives 618.9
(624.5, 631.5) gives 626.2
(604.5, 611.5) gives 609.7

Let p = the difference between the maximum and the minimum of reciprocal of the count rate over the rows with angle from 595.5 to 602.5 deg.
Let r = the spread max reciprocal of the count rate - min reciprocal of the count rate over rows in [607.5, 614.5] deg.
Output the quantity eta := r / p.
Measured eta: 0.3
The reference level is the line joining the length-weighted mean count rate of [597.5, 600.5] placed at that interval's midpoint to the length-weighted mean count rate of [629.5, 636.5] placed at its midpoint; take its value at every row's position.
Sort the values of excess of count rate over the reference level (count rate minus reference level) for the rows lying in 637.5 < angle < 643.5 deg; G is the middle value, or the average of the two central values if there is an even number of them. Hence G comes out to -7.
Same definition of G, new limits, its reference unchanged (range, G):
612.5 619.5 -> 22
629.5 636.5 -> 0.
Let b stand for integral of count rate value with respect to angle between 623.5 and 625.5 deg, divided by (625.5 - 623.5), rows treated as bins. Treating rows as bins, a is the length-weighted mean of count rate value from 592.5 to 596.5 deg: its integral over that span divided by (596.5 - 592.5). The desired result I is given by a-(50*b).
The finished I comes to -4067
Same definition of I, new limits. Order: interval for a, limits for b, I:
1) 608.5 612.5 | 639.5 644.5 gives -4116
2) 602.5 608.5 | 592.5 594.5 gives -2219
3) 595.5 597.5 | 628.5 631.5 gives -4016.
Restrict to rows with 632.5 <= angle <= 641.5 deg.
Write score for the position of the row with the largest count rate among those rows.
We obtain 641.0 deg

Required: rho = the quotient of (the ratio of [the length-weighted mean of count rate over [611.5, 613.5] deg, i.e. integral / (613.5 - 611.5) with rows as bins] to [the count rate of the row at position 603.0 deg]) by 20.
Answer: 0.079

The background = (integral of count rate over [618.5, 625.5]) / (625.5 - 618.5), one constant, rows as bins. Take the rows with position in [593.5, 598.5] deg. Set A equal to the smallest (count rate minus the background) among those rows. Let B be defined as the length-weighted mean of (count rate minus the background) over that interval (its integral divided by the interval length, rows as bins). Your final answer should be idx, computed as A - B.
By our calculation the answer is -4.2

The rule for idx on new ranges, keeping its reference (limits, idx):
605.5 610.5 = -3.9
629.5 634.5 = -1.6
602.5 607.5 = -7.3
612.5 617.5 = -5.3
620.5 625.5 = -2.0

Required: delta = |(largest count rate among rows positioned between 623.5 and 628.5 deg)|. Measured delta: 83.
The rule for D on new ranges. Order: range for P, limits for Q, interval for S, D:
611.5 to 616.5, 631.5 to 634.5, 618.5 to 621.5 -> 5.71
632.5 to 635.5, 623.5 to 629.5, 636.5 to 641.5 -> 5.71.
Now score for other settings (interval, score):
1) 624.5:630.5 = 629.0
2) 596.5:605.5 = 605.0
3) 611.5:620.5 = 616.0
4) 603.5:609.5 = 609.0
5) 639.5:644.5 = 641.0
